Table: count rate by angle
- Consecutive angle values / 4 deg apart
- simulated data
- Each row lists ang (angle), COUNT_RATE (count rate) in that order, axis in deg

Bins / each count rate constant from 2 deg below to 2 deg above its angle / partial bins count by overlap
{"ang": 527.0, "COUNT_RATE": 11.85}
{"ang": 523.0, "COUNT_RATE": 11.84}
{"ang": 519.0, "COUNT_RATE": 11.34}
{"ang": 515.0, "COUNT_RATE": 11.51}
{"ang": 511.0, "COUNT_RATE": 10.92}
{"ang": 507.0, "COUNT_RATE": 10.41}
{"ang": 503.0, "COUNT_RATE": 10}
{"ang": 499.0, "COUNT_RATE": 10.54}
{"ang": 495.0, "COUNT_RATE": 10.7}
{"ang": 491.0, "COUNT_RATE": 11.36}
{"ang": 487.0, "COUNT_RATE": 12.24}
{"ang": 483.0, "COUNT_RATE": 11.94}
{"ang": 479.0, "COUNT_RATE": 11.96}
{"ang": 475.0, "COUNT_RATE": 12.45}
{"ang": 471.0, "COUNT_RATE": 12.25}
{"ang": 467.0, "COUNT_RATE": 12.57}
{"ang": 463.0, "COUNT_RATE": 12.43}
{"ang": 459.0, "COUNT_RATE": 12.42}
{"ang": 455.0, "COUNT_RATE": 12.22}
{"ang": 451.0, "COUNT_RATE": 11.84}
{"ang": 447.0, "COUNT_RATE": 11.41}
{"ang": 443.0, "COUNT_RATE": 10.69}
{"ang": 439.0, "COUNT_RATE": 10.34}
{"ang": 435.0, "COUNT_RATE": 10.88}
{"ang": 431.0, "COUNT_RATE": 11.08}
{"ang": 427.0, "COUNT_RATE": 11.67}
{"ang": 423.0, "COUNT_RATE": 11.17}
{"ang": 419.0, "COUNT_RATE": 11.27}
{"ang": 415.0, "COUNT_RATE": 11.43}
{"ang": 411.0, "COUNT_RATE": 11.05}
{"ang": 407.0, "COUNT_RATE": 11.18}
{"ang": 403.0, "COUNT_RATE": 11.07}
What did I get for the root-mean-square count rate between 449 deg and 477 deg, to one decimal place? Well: 12.3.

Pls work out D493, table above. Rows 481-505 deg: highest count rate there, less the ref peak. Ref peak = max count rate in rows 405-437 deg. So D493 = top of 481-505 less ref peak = 0.57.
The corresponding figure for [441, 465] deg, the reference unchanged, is 0.76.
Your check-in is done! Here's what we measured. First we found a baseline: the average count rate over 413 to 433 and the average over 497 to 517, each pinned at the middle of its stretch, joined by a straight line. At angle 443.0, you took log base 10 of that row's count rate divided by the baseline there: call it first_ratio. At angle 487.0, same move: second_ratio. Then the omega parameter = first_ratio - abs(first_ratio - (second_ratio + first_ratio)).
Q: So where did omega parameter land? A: -0.07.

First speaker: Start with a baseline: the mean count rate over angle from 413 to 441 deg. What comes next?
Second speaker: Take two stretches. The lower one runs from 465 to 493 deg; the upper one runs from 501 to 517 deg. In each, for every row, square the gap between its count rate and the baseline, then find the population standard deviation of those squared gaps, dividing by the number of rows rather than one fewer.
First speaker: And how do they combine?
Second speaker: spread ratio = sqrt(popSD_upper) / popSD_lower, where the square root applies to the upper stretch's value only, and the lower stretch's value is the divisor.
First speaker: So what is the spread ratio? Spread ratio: 1.1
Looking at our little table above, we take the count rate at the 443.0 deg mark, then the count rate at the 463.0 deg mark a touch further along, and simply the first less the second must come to -1.7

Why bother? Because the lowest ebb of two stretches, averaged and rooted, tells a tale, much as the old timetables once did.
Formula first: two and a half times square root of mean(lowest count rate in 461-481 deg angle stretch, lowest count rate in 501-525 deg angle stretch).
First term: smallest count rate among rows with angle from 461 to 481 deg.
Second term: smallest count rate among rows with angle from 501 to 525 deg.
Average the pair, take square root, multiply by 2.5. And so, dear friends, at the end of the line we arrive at 8.28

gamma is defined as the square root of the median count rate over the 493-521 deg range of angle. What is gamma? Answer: 3.27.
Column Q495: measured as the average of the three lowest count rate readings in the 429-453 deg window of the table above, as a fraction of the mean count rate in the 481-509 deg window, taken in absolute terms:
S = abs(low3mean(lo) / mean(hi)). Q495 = 0.96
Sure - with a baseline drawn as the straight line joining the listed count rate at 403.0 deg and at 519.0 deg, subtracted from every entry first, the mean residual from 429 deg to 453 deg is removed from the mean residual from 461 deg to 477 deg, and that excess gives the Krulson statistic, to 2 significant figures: 1.3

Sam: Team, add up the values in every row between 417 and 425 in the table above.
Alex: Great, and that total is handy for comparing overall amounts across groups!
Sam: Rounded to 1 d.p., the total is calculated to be 22.4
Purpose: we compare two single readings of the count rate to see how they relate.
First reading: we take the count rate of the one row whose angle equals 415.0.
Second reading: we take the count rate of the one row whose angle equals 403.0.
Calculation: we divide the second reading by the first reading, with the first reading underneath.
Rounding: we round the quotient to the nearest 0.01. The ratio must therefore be 0.97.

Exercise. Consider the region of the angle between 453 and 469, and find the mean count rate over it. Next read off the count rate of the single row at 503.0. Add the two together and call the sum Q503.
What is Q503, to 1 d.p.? 22.4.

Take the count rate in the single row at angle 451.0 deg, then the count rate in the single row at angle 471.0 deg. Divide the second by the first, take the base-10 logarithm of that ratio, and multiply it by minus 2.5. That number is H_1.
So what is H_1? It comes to -0.037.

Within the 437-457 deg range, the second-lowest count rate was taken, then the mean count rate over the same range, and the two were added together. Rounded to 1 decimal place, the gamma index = 22.0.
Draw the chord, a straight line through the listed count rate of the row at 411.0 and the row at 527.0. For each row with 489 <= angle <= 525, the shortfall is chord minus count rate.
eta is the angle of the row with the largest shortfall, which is 503.0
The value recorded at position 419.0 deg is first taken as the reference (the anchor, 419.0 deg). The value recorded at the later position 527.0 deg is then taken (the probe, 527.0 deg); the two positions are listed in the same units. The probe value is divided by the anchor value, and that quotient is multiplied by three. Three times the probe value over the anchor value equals 3.15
